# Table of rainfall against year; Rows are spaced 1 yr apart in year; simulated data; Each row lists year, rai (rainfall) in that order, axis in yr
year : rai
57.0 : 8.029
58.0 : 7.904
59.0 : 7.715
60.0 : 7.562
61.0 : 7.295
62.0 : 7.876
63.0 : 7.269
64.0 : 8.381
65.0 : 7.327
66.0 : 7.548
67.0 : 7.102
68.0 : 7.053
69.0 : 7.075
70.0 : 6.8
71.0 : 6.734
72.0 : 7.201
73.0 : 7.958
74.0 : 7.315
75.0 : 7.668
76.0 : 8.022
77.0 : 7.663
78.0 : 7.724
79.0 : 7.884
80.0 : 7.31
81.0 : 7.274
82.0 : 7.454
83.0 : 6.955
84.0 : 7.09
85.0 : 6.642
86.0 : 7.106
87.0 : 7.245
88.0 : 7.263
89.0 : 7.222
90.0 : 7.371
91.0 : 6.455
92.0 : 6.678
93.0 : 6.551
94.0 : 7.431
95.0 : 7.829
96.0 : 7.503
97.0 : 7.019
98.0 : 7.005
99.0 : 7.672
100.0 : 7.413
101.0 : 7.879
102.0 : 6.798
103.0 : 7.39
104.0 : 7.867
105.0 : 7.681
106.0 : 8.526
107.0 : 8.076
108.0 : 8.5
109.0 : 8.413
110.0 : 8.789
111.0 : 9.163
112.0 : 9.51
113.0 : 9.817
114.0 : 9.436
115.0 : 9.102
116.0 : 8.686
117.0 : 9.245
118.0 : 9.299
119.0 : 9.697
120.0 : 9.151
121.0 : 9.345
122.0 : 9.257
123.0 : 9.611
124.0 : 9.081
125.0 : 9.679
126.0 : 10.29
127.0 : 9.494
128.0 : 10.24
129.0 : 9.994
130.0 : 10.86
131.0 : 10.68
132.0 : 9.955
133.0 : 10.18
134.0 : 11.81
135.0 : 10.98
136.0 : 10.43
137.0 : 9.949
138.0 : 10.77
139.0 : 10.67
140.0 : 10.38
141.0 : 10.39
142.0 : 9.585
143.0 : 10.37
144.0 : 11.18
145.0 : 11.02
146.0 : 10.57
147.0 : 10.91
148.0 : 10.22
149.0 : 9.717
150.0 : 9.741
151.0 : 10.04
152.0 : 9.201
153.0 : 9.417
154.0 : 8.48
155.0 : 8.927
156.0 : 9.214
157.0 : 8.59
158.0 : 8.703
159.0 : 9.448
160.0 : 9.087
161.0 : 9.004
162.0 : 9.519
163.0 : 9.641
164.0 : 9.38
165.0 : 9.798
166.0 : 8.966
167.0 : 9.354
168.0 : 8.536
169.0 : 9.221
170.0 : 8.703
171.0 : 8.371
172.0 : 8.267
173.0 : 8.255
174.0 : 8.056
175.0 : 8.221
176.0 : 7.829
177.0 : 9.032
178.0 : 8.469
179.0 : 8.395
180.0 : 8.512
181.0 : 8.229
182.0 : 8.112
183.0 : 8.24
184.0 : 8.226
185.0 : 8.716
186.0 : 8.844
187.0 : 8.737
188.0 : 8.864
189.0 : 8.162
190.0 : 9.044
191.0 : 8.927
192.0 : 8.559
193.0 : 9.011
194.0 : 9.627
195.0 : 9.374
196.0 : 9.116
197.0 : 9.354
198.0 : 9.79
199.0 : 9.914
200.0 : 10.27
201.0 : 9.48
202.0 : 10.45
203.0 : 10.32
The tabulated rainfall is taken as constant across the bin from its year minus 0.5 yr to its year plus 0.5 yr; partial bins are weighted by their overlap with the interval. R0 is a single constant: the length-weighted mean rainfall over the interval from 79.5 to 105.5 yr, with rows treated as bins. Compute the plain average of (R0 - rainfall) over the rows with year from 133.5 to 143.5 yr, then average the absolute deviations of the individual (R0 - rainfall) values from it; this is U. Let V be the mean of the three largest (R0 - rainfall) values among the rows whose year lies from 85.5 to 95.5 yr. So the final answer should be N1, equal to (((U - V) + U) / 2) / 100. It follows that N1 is 0.0008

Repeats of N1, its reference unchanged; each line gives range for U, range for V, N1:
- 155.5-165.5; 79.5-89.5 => 0.0015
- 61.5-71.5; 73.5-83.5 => 0.0035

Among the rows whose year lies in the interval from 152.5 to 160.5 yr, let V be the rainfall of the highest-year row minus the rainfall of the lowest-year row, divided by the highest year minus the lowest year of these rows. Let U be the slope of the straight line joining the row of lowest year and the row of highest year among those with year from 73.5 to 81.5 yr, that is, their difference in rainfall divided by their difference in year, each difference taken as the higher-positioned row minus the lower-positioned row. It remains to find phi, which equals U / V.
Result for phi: 0.1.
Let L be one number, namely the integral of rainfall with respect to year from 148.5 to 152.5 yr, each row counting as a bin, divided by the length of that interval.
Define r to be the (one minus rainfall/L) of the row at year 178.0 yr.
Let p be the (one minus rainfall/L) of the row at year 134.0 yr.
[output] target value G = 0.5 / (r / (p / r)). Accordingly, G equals -7.1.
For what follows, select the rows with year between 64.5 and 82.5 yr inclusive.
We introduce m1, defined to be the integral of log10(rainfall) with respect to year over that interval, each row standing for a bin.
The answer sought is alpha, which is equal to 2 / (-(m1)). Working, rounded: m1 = 15.6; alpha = -0.128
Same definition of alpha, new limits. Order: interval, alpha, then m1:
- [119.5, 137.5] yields -0.111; 18.0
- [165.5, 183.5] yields -0.120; 16.7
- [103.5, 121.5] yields -0.117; 17.1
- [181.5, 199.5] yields -0.117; 17.1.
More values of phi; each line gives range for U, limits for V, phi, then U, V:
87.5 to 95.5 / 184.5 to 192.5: -3.6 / 0.08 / -0.02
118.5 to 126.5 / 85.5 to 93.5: -1.1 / 0.08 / -0.08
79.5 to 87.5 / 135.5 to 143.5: 1.1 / -0.01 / -0.01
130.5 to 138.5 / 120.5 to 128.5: 0.1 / 0.01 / 0.13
